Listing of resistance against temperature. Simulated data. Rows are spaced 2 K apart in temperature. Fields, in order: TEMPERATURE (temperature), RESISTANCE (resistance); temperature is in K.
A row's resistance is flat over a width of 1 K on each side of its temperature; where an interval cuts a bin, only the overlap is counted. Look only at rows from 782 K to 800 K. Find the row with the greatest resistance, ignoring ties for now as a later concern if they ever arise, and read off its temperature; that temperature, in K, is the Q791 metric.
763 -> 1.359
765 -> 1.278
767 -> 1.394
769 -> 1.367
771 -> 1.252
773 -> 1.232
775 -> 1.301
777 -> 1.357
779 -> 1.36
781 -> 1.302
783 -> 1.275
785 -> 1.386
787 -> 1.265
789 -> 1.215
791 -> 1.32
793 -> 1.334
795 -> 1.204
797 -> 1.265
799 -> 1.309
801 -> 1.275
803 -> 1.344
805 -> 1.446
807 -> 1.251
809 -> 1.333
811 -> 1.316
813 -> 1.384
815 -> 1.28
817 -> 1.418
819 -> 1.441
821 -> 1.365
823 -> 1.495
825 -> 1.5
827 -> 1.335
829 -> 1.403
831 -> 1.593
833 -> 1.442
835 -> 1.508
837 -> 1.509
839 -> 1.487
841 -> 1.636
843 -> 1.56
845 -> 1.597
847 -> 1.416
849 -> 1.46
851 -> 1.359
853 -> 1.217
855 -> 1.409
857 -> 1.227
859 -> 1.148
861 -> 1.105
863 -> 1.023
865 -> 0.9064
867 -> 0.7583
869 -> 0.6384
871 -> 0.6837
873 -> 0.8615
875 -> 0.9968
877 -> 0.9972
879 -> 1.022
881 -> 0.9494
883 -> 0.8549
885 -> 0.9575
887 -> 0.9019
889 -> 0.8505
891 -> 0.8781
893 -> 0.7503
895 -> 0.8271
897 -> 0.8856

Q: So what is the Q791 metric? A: 785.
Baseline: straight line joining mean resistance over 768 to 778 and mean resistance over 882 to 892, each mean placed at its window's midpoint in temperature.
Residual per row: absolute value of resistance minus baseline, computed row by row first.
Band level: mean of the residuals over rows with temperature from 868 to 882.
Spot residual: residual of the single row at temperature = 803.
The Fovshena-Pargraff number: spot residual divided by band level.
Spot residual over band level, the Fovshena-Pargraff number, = 1.1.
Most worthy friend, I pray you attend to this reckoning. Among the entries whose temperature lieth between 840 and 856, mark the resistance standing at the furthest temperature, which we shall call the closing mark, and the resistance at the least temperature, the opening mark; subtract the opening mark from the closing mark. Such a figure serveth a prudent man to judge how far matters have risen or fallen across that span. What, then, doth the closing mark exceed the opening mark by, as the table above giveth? -0.23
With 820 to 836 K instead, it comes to 0.14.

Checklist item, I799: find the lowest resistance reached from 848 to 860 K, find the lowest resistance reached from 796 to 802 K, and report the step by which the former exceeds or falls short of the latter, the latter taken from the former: -0.12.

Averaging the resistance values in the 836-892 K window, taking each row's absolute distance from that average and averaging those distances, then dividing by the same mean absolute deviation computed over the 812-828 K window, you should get 4.2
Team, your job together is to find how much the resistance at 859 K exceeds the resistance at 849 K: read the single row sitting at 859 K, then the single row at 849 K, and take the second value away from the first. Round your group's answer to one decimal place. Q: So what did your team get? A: -0.3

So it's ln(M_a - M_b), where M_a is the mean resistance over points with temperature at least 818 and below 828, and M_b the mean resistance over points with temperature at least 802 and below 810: -2.5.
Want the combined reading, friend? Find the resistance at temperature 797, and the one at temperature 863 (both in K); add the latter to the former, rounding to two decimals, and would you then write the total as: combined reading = 2.29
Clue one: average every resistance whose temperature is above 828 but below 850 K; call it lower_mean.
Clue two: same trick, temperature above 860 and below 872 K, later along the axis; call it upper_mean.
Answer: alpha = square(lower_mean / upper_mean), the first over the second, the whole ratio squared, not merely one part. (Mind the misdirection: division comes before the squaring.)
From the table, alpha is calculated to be 3.1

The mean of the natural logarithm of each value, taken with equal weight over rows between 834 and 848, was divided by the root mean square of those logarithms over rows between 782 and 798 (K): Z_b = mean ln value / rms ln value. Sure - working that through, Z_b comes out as 1.7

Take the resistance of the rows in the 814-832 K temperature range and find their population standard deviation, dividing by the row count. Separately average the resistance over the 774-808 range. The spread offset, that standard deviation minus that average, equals -1.22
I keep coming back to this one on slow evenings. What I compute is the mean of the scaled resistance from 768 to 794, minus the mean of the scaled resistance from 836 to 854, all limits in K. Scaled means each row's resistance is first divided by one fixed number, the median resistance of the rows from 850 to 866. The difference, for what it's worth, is -0.1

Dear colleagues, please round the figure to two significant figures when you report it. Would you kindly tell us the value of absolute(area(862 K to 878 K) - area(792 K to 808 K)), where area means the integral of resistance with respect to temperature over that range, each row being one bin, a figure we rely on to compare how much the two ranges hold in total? 7.1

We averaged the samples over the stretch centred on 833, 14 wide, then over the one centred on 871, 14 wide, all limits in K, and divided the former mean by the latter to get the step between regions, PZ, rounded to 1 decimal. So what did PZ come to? 1.8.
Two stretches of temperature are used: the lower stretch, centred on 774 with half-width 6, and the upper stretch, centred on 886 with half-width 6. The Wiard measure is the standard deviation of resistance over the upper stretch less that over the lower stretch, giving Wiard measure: -0.01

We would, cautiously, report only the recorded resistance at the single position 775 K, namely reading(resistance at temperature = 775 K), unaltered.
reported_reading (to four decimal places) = 1.3010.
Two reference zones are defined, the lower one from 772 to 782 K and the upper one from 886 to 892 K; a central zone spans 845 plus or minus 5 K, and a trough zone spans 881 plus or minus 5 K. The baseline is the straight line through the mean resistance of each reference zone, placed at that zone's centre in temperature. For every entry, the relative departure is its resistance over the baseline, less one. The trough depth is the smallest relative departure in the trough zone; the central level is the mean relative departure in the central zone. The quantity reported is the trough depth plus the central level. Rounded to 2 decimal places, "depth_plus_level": 0.41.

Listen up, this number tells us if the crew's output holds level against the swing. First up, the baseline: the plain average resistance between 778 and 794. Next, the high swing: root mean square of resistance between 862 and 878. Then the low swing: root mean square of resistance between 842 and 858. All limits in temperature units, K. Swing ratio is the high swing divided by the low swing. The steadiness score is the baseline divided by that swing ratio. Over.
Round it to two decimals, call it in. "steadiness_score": 2.12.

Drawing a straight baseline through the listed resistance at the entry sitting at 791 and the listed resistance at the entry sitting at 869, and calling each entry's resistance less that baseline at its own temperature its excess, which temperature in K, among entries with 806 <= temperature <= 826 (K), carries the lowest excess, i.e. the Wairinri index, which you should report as 807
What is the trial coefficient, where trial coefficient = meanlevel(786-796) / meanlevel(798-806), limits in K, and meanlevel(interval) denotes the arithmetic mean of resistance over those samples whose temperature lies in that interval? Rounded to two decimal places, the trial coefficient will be 0.94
